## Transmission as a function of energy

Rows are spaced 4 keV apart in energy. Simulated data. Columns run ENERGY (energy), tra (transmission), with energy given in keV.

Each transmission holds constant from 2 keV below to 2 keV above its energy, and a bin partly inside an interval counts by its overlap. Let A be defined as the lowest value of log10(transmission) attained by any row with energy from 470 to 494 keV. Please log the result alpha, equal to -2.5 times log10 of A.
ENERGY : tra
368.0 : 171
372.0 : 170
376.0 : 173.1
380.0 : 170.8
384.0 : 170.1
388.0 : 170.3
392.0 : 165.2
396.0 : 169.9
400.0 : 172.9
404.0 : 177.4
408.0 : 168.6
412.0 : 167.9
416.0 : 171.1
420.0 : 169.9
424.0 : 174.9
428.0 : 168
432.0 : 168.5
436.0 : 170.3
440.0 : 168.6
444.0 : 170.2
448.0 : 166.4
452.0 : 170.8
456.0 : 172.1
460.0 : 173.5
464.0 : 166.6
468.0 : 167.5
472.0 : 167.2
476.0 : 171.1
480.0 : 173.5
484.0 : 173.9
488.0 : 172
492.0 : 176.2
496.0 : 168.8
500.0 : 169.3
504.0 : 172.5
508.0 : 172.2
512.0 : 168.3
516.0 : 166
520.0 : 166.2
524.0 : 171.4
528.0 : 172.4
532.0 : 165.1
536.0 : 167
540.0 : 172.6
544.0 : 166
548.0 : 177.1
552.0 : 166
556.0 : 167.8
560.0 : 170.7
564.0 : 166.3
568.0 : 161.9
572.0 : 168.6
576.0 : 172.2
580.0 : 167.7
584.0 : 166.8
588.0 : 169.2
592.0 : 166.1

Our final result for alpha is -0.867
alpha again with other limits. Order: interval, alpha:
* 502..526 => -0.866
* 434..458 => -0.866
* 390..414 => -0.865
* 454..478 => -0.867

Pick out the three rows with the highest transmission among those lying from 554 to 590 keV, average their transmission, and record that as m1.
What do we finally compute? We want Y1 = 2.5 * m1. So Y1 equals 427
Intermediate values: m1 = 171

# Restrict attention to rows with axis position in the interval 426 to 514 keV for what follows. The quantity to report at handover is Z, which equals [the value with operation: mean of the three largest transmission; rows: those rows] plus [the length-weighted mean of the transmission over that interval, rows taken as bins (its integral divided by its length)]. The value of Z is 345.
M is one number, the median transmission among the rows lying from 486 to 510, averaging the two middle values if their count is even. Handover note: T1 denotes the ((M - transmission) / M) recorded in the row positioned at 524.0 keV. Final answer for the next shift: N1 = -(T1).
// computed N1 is -0.004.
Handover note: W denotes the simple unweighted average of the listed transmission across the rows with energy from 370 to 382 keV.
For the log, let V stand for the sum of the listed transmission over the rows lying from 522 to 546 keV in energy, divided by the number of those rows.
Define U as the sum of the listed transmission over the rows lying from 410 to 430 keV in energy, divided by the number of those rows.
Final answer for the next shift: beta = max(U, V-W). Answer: 170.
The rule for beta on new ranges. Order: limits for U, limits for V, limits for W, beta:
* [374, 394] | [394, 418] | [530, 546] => 170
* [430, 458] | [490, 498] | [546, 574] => 170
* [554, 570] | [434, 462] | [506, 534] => 167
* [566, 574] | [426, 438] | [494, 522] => 165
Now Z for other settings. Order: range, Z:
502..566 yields 343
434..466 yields 342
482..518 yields 345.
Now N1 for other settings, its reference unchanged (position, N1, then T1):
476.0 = -0.006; 0.006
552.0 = -0.035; 0.035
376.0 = 0.006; -0.006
